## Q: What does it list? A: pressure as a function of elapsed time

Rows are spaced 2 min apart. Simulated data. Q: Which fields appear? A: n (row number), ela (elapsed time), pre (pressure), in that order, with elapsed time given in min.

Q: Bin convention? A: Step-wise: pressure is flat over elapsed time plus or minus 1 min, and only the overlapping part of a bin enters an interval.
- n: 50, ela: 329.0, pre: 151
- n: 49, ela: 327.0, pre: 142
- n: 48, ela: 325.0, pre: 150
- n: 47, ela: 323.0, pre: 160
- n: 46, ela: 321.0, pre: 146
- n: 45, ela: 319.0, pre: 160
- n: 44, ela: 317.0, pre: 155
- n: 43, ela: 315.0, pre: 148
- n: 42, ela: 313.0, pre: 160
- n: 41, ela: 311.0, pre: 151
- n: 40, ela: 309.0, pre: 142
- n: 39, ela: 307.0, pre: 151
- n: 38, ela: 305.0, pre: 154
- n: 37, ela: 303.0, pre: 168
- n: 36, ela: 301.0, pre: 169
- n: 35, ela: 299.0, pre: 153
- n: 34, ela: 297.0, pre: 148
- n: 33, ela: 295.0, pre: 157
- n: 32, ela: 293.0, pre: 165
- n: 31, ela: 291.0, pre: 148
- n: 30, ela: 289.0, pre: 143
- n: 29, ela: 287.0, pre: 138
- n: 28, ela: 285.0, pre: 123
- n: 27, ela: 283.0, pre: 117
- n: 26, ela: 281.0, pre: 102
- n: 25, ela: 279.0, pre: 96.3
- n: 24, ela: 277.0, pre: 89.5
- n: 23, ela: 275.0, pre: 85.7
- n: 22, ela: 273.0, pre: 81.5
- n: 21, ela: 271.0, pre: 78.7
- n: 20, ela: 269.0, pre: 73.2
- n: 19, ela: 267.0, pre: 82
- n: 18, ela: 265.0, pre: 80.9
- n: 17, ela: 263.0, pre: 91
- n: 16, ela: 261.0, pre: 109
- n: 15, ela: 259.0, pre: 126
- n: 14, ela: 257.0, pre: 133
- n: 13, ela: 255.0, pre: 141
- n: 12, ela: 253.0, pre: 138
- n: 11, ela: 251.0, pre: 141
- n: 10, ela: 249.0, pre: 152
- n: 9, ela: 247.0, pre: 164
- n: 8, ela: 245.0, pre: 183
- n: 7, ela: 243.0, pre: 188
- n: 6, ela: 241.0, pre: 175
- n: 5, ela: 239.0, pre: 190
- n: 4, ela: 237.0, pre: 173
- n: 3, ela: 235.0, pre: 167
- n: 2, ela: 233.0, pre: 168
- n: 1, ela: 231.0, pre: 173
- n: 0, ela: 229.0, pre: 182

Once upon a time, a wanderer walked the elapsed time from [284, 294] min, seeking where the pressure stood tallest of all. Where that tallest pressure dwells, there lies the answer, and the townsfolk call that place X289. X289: 293.0 min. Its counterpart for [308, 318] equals 313.0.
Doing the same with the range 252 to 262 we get 255.0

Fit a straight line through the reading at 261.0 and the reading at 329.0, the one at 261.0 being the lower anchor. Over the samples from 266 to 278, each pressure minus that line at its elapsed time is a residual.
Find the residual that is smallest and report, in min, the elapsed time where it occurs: 269.0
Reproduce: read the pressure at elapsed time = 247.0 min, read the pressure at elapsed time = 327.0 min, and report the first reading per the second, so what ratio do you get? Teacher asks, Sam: 1.2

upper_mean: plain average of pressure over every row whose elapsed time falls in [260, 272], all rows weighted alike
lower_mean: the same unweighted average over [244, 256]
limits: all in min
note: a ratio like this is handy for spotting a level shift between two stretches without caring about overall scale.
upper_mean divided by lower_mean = 0.56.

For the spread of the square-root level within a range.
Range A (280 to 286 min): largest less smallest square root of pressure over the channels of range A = 1.0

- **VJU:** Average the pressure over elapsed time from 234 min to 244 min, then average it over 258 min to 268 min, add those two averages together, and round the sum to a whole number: 276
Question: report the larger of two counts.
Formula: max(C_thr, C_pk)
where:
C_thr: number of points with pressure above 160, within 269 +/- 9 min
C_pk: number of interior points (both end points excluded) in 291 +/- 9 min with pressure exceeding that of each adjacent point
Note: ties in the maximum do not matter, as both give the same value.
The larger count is 1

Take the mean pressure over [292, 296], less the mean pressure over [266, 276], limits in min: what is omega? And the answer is 81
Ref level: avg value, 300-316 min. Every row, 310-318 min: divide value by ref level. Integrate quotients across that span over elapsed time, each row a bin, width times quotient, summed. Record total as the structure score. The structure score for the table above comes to 7.9 min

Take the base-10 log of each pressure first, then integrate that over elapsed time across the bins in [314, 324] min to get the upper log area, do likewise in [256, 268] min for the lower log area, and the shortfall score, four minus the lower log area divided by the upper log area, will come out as 2.9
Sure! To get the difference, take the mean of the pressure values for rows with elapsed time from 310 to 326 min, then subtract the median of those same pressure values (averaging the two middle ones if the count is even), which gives 1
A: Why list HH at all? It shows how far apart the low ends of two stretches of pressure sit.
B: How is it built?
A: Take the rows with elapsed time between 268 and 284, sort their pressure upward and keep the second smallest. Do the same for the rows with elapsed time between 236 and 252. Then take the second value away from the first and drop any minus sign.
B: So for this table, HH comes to 73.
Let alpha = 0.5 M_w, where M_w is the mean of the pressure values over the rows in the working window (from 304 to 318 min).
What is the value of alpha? 76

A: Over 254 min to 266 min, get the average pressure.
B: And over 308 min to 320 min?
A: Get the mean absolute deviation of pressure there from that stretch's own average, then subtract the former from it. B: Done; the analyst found -108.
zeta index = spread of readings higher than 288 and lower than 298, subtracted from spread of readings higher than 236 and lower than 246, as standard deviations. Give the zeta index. -1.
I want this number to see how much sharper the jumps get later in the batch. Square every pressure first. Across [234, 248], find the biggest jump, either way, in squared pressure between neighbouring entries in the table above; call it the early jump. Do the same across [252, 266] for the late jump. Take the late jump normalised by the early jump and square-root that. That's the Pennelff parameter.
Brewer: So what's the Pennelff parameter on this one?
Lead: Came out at 0.8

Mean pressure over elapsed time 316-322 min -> 154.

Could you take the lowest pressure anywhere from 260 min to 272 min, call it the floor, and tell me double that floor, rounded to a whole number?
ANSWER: 146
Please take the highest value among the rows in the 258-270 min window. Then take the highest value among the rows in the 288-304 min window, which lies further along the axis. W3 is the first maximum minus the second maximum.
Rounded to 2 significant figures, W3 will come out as -43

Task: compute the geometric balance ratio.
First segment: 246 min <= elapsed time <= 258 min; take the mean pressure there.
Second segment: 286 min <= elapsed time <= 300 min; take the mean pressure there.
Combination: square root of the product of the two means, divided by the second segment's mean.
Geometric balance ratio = 0.98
